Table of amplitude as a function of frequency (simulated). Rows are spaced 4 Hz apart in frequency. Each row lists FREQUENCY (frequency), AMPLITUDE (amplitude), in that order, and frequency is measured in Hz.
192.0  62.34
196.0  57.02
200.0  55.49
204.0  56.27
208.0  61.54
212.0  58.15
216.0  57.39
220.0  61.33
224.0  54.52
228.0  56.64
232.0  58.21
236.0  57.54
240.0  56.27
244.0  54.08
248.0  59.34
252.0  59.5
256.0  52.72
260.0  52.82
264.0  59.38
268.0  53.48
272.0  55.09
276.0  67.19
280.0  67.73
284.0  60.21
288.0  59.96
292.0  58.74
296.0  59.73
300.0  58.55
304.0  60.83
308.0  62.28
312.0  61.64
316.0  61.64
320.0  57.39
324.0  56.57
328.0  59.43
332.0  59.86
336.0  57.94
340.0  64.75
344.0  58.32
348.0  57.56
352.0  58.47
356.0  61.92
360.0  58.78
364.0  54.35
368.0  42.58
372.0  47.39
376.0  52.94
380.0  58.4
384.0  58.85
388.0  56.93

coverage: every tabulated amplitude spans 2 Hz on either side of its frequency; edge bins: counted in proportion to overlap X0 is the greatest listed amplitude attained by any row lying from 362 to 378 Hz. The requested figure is 54.35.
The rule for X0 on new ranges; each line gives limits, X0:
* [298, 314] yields 62.28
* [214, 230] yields 61.33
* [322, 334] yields 59.86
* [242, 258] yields 59.5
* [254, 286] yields 67.73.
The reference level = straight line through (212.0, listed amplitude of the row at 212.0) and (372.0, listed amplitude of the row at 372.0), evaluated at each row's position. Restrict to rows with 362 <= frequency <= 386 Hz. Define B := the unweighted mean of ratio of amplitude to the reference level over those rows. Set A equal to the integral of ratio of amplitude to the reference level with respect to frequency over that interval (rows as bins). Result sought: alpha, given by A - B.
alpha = 25.5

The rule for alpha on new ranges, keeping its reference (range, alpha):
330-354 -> 27.7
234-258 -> 23.3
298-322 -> 26.9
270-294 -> 26.5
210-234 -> 23.1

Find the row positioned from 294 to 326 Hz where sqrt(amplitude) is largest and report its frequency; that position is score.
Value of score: 308.0 Hz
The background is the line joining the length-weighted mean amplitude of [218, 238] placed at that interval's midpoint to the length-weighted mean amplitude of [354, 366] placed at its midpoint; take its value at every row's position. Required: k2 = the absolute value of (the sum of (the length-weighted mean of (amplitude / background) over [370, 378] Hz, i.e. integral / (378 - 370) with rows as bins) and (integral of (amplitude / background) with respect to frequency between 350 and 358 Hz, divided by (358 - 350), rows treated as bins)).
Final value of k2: 1.89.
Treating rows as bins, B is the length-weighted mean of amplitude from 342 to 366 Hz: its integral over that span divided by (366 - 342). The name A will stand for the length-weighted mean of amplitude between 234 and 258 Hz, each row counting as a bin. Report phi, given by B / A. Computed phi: 1.03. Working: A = 56.6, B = 58.2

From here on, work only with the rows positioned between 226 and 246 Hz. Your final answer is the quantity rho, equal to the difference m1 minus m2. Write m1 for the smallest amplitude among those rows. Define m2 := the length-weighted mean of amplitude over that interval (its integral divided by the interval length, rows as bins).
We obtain -2.5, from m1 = 54.08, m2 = 56.5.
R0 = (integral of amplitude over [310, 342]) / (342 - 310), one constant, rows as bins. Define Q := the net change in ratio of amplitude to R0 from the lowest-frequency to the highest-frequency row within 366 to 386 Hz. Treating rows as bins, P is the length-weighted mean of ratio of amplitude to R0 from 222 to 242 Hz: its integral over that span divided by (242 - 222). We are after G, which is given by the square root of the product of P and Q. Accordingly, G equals 0.51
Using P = 0.95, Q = 0.27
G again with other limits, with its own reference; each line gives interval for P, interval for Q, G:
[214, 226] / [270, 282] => 0.45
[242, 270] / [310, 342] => 0.22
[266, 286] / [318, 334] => 0.20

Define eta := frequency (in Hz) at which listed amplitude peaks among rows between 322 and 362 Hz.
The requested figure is 340.0 Hz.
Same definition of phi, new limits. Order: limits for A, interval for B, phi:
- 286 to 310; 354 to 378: 0.88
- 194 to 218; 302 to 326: 1.04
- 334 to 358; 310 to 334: 0.99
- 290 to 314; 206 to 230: 0.97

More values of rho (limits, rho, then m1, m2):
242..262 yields -3.0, 52.72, 55.7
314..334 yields -2.4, 56.57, 59.0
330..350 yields -2.1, 57.56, 59.7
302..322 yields -3.4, 57.39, 60.8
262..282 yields -7.1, 53.48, 60.6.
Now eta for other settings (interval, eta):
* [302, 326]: 308.0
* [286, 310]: 308.0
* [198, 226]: 208.0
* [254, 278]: 276.0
